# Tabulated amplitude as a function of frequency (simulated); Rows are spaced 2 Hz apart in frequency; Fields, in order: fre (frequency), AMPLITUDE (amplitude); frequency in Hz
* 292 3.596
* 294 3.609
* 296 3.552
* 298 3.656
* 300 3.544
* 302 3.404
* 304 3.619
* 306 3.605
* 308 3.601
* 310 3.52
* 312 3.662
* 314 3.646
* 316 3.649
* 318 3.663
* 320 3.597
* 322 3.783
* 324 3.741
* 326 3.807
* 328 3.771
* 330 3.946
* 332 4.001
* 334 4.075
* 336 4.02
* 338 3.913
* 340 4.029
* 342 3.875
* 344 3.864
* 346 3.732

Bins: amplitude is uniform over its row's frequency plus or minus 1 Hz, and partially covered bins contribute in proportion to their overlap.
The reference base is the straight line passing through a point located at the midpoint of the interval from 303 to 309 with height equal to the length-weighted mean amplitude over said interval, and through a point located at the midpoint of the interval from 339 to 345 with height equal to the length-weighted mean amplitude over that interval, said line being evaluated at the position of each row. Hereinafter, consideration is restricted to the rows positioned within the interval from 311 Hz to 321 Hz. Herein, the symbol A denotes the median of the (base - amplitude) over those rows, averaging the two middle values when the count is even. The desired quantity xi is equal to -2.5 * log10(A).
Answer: 3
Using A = 0.047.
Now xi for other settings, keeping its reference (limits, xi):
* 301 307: 6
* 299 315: 4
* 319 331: 9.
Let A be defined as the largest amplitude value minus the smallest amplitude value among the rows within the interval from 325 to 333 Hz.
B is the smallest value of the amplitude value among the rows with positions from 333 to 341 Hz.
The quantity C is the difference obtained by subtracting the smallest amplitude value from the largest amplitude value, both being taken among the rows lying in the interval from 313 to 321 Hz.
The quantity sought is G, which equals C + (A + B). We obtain 4.2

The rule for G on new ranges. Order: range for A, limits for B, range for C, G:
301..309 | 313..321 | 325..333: 4.0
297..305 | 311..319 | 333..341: 4.1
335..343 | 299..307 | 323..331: 3.8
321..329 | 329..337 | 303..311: 4.1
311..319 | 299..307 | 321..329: 3.5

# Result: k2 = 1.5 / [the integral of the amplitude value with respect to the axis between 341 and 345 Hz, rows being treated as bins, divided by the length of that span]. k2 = 0.39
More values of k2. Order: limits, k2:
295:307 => 0.42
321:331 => 0.39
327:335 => 0.38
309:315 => 0.42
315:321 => 0.41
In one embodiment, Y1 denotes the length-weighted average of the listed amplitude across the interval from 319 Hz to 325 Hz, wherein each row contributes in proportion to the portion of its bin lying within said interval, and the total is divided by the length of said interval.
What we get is 3.71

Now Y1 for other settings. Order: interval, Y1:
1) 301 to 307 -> 3.54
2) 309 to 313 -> 3.59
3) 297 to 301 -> 3.60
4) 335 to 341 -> 3.99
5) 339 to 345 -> 3.92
